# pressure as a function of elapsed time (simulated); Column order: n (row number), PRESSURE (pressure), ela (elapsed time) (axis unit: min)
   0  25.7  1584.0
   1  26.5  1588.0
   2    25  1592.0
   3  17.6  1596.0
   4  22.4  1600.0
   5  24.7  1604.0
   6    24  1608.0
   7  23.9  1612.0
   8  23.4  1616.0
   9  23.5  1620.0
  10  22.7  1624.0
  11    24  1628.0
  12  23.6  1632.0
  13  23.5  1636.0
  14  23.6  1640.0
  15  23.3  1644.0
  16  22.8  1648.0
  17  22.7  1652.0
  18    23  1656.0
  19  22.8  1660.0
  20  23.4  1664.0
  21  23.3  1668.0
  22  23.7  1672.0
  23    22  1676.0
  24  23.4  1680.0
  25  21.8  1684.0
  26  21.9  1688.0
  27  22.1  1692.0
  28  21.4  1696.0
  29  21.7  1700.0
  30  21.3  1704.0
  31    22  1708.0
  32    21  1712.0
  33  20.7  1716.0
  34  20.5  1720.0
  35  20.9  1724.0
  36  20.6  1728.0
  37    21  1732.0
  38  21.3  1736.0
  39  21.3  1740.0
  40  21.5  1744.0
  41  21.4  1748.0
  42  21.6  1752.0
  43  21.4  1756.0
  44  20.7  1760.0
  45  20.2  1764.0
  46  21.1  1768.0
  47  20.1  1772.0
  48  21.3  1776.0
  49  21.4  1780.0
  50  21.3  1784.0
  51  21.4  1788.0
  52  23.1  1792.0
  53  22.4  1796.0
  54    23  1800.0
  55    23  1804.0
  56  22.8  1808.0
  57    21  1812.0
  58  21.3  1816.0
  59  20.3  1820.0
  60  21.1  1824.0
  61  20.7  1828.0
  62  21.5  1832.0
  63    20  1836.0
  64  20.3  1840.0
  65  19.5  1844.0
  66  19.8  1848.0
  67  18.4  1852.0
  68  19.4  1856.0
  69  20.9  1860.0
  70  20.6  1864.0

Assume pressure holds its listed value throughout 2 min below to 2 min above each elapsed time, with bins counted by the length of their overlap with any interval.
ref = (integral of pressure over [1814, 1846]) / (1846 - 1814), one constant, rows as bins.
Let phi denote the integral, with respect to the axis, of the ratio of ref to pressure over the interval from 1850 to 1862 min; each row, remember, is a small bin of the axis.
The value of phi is 12.7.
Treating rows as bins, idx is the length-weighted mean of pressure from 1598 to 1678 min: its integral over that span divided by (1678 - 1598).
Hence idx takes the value 23.3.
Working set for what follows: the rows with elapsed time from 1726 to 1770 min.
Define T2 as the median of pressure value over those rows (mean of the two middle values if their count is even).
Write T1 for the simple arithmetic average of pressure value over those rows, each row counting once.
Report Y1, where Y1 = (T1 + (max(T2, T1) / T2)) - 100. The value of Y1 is -77.9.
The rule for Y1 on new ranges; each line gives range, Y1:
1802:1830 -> -77.5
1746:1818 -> -77.4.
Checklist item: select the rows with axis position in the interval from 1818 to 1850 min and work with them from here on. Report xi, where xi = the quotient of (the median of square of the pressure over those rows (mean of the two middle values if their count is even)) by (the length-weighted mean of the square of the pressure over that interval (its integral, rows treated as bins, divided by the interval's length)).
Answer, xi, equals 0.99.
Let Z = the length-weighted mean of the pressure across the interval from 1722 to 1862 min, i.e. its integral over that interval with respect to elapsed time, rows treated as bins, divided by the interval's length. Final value 21.1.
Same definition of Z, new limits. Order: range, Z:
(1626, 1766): 22.0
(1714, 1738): 20.8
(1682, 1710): 21.7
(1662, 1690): 22.8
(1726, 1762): 21.2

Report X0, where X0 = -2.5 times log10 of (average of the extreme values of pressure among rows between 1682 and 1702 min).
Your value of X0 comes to -3.34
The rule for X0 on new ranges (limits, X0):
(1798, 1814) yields -3.36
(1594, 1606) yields -3.31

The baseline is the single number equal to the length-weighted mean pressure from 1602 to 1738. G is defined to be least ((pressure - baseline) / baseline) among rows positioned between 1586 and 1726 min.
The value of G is -0.22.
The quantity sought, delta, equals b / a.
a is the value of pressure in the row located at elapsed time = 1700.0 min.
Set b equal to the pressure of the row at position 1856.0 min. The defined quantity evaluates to 0.89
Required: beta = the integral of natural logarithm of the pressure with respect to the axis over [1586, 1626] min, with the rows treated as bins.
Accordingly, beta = 126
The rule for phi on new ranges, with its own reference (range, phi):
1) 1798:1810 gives 10.8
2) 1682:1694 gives 11.3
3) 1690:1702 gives 11.4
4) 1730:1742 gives 11.7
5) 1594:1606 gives 11.7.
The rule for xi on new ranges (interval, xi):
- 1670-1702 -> 0.97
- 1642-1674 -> 1.00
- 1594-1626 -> 1.05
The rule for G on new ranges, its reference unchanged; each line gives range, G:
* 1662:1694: -0.03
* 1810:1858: -0.18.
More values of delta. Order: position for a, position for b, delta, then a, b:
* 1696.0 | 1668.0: 1.09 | 21.4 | 23.3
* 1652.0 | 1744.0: 0.95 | 22.7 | 21.5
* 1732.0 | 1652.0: 1.08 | 21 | 22.7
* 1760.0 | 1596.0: 0.85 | 20.7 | 17.6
